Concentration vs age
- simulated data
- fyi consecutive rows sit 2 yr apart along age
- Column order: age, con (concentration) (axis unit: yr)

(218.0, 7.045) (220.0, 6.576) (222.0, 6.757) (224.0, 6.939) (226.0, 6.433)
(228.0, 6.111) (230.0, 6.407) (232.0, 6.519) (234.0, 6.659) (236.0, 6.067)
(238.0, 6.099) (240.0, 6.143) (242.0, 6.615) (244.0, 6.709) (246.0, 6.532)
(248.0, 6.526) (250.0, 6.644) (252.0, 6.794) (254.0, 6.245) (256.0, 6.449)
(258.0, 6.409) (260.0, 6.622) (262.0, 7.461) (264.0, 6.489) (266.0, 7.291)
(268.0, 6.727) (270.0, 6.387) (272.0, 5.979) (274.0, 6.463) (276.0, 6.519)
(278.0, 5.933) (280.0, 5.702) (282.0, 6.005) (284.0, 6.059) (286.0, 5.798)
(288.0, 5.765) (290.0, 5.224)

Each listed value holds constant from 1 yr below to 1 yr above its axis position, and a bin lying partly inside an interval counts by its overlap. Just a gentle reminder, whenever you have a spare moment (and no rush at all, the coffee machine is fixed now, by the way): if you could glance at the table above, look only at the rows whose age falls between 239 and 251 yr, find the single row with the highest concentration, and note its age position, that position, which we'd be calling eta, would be 244.0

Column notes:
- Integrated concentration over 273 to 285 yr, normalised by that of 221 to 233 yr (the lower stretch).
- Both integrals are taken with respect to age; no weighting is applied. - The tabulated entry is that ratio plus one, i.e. 1.94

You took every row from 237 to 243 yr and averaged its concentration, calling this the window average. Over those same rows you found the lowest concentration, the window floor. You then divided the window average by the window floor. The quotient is 1.03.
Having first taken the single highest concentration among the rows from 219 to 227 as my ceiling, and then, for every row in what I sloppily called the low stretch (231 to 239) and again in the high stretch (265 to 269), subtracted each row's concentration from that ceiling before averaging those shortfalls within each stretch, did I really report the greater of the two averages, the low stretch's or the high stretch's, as 0.60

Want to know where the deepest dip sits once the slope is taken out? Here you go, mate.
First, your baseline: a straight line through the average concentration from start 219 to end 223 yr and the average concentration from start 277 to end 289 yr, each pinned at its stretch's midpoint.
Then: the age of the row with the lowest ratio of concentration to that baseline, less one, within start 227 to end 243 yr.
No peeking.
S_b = 228.0 yr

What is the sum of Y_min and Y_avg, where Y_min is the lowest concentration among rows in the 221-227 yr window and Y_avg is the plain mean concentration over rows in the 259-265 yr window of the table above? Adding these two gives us 13.3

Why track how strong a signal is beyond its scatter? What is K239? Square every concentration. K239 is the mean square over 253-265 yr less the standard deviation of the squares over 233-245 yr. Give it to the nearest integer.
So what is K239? 40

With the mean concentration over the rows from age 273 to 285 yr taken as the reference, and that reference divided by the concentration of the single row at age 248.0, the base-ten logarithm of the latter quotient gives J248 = -0.028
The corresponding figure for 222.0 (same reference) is -0.043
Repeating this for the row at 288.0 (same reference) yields 0.025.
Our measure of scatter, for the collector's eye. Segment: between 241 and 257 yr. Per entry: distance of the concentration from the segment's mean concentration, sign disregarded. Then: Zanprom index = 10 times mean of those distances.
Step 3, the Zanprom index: 1.3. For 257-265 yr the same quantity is 3.6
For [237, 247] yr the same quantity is 2.4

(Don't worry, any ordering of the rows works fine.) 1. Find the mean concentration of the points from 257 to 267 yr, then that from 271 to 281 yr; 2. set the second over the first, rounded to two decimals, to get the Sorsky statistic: 0.89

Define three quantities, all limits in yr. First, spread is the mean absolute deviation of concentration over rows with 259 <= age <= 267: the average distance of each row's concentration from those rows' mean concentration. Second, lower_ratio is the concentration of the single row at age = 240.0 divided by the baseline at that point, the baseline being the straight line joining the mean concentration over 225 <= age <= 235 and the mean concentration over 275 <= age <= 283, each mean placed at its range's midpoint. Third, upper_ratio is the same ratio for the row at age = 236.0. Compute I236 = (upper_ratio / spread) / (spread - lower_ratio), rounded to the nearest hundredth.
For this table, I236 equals -4.16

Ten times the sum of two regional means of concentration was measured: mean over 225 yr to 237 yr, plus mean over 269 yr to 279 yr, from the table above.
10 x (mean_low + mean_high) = 126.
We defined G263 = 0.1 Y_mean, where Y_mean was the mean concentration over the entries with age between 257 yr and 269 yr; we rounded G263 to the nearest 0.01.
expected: 0.68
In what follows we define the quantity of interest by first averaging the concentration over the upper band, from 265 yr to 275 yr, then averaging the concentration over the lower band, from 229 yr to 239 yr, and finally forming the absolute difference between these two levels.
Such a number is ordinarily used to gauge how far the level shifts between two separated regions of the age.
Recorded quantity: 0.22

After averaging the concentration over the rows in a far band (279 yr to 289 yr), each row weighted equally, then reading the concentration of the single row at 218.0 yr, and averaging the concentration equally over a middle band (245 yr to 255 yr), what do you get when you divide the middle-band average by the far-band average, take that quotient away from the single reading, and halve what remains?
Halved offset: 2.96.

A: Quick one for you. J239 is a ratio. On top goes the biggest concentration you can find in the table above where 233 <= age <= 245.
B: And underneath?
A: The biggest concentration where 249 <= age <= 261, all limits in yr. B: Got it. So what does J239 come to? 0.987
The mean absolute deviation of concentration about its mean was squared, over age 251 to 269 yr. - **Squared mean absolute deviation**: 0.10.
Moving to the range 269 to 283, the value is 0.07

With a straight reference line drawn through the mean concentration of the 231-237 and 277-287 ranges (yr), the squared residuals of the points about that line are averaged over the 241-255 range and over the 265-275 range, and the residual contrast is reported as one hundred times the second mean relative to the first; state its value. 374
